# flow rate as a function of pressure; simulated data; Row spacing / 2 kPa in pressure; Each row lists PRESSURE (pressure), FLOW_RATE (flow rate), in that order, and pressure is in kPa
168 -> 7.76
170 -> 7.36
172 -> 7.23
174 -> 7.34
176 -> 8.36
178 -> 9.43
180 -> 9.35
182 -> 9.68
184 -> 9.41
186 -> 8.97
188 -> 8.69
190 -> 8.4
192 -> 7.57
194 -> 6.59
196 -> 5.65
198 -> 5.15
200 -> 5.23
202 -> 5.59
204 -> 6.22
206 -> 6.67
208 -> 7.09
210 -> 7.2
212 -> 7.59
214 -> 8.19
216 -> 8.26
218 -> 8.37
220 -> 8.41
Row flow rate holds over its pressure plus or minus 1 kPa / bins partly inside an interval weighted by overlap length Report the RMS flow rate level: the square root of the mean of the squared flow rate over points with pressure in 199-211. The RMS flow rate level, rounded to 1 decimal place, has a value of 6.4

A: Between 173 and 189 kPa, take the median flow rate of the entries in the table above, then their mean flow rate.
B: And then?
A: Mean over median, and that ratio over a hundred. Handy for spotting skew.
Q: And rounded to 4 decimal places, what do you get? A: 0.0097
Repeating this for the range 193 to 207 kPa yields 0.0104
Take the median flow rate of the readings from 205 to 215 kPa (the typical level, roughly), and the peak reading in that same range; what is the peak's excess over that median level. 0.99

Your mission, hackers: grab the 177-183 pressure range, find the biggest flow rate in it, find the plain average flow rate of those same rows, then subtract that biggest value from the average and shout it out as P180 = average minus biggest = -0.2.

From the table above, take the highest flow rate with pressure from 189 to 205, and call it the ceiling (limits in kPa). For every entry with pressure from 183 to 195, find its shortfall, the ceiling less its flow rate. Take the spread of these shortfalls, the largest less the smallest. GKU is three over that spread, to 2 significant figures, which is 1.1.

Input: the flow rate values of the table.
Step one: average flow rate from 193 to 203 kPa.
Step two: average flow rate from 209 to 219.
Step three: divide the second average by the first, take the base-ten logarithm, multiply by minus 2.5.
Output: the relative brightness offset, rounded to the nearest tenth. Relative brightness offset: -0.4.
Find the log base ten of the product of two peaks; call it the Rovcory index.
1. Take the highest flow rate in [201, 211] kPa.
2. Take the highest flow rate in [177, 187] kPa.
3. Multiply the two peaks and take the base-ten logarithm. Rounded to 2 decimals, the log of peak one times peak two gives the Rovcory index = 1.84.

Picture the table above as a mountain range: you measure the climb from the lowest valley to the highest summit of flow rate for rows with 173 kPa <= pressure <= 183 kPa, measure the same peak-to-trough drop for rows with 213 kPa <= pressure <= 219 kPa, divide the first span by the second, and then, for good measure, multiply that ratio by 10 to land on 130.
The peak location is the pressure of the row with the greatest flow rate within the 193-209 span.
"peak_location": 208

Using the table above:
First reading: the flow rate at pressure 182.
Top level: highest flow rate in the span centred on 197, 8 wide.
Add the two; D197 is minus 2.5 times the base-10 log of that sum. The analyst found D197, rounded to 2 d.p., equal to -3.03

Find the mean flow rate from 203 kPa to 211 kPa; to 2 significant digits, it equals 6.8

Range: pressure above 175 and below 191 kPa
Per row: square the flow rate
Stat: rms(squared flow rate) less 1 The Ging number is 81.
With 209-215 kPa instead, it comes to 58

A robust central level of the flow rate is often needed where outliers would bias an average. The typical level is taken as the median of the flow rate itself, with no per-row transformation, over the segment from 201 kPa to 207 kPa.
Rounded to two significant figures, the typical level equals 6.2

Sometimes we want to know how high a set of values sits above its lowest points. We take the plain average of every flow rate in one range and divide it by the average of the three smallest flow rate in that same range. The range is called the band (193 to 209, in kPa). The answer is 1.13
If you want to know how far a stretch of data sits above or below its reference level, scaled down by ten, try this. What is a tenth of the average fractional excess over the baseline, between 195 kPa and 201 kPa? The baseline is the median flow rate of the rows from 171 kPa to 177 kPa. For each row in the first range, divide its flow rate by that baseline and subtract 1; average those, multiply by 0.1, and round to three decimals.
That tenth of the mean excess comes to -0.027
